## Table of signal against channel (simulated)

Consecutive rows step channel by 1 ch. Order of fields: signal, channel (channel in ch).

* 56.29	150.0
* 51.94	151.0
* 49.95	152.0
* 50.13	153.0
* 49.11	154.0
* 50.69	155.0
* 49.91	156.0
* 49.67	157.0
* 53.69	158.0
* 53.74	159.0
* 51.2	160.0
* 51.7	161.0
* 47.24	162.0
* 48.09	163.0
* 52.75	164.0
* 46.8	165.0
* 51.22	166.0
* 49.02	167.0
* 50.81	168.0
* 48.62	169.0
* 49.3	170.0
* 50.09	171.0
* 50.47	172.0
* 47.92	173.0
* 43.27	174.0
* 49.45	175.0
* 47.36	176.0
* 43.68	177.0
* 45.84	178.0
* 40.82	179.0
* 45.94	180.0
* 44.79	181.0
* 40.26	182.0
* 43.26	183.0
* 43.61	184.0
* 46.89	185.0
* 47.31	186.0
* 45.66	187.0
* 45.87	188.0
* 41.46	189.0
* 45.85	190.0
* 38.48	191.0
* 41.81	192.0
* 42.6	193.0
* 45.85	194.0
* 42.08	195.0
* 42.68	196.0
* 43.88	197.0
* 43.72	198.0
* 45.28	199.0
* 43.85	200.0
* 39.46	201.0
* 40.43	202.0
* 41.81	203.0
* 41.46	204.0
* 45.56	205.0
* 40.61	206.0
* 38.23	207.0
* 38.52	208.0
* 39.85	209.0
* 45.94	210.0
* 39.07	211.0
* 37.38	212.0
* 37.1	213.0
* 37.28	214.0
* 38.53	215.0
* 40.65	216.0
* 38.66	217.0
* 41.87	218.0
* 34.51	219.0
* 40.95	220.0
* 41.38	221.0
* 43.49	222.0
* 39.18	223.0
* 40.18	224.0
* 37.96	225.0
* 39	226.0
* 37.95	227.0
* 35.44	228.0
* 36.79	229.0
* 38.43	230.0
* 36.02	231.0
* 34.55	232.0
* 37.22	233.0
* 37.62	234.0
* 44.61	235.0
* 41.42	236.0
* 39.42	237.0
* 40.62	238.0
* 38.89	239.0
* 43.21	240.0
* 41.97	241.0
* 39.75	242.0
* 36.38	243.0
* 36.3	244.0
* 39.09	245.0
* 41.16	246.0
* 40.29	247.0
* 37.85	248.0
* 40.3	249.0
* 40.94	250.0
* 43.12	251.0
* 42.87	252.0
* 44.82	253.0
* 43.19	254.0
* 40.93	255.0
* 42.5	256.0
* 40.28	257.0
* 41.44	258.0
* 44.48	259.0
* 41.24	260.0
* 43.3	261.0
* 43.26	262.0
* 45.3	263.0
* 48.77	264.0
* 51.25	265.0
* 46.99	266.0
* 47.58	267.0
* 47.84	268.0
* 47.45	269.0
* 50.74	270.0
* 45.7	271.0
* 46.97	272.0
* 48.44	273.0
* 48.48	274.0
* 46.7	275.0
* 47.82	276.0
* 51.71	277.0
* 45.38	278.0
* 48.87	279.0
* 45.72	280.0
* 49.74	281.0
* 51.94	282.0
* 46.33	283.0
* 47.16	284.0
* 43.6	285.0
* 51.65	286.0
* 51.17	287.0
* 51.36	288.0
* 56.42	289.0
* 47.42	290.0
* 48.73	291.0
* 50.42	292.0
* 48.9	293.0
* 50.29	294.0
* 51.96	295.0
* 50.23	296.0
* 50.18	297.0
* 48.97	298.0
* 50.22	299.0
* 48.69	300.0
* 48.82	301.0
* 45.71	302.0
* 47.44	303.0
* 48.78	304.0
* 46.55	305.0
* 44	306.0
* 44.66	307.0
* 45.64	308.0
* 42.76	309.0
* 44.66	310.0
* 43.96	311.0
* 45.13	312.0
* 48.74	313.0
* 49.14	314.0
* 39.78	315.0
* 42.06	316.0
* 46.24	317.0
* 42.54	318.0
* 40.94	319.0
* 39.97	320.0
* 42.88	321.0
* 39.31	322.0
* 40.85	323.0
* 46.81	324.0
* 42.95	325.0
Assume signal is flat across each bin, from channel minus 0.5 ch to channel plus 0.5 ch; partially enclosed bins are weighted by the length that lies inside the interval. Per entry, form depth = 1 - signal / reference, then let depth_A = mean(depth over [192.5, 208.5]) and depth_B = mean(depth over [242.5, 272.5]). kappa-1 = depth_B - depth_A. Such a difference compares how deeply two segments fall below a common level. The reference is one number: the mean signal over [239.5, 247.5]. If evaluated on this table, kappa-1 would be -0.029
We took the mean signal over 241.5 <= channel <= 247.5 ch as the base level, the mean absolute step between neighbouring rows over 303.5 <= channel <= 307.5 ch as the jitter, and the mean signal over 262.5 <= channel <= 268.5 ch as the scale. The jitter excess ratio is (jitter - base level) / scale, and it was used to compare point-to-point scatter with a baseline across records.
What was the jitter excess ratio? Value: -0.77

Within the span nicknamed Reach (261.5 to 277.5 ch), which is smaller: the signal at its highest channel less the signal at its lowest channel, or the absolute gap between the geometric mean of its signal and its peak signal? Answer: 3.9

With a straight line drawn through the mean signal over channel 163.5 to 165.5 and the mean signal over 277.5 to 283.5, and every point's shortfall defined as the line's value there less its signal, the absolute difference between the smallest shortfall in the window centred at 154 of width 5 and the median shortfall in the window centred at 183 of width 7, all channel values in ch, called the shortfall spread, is 5.5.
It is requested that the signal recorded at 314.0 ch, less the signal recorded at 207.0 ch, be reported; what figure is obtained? 11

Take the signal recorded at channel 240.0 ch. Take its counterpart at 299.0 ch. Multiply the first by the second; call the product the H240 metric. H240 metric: 2170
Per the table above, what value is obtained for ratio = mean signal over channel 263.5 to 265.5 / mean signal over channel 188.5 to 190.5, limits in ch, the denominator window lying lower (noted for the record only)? 1.15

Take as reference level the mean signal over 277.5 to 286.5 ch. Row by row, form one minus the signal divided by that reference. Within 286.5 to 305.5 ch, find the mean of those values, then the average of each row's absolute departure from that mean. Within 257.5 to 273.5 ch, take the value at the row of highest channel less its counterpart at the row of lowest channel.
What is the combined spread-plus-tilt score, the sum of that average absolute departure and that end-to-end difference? -0.11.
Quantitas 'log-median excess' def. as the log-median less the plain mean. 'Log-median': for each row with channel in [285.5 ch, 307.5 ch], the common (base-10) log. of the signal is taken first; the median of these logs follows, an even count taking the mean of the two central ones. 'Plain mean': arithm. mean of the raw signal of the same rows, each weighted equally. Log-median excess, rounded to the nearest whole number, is -48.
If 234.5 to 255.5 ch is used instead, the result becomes -39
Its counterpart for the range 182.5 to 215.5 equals -41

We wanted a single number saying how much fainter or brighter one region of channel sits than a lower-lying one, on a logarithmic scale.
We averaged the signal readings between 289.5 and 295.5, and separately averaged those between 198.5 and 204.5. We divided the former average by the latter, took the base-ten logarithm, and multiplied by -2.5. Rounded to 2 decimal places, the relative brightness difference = -0.18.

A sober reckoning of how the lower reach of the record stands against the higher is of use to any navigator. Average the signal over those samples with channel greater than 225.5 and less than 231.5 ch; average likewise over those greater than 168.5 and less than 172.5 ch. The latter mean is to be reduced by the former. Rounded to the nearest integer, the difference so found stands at 12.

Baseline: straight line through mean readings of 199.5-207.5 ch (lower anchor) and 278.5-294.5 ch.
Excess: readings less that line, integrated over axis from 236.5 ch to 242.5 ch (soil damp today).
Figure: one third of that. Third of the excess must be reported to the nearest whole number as -8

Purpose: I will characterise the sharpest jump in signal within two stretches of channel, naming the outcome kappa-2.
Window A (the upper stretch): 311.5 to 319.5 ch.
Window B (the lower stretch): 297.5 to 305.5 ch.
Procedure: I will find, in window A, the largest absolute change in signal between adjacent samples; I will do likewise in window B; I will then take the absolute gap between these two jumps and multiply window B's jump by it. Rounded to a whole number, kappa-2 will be 19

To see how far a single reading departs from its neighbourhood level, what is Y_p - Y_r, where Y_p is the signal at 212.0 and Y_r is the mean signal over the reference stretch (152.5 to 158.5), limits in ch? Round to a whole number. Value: -13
